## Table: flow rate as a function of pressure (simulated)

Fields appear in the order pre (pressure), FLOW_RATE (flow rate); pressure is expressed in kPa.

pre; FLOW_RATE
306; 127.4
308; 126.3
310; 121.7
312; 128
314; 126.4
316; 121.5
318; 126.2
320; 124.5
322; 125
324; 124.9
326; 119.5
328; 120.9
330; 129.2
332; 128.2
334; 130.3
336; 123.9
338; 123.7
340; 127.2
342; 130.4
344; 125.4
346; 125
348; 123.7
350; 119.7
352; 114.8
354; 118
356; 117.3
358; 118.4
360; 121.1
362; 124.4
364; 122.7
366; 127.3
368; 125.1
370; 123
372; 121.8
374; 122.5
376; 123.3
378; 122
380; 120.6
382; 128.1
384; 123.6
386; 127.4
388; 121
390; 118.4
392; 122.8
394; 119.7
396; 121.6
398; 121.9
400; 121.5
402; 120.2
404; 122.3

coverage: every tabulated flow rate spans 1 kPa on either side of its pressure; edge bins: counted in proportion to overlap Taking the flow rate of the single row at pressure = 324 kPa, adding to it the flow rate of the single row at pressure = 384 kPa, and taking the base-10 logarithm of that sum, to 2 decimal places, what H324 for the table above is 2.40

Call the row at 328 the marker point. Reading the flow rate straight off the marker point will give 120.9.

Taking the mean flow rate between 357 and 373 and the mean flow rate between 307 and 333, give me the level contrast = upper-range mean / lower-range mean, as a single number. 0.99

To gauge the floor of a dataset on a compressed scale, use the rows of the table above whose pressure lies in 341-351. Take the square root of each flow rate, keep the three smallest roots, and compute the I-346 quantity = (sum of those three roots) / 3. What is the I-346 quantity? 11.1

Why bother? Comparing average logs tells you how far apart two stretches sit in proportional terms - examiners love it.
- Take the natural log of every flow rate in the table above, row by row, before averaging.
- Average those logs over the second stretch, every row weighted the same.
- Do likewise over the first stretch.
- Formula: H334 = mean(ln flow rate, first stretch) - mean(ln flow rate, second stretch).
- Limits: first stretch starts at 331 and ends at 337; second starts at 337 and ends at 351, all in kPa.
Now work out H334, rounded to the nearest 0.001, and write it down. 0.020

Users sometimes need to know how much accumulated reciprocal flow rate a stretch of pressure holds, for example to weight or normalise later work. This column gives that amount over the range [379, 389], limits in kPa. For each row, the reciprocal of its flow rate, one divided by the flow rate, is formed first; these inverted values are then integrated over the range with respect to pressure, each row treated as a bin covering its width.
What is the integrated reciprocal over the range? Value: 0.0806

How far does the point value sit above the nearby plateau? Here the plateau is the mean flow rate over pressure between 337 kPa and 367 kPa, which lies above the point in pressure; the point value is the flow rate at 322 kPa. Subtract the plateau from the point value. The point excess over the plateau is 2.4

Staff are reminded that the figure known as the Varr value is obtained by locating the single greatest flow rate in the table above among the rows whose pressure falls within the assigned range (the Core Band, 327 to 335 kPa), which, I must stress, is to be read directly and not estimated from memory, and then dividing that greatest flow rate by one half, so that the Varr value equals 261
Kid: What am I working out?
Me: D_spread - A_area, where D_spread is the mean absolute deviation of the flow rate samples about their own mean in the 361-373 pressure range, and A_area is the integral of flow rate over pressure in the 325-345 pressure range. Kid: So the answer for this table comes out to -2516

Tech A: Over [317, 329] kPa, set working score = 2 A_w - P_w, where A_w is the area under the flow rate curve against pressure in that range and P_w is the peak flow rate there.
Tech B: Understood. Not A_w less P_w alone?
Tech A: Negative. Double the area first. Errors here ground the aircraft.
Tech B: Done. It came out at 2838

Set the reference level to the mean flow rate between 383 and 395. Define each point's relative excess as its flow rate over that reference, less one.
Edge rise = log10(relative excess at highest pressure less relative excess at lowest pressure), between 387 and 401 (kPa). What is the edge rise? -2.4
